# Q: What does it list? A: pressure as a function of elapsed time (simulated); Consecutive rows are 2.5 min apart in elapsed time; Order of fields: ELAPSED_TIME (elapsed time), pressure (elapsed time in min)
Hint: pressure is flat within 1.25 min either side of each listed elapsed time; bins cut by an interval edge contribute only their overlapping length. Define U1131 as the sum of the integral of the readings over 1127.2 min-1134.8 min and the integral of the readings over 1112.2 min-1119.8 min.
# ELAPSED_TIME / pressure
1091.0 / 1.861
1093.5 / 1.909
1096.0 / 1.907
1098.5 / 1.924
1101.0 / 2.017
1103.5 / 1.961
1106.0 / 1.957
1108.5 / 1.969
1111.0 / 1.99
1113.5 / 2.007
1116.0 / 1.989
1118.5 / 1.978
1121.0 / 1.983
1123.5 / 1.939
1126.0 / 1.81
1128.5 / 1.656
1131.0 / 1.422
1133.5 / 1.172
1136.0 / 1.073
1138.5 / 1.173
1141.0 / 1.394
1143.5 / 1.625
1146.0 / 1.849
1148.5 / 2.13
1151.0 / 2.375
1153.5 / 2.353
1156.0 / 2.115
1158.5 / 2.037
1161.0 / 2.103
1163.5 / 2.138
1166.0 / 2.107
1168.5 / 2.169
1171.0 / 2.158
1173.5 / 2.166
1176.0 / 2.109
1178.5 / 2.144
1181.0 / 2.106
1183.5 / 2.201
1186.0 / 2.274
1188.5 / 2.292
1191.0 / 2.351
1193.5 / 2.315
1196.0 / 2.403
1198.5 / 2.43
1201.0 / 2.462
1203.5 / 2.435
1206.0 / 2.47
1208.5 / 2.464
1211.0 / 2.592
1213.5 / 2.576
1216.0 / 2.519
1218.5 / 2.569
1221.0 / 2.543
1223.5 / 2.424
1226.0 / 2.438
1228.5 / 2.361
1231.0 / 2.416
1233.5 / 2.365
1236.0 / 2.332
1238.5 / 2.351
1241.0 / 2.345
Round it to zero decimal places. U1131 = 26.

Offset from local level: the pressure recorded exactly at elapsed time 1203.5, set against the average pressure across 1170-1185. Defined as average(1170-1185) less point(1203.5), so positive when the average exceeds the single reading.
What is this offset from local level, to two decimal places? -0.29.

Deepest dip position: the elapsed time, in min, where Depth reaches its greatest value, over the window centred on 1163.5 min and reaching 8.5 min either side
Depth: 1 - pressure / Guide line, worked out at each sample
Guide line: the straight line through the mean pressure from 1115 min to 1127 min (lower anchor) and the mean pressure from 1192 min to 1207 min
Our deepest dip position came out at 1158.5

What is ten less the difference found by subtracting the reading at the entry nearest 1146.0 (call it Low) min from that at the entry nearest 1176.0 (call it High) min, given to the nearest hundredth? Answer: 9.74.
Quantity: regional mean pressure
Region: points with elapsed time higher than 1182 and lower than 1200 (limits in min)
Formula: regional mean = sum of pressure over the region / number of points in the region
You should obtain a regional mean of 2.32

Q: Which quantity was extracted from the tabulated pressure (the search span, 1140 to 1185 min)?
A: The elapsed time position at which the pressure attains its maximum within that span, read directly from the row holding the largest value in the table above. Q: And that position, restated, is 1151.0 min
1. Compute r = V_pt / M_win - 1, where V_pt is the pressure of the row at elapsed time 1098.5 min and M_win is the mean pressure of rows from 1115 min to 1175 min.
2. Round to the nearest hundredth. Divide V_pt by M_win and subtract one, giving 0.03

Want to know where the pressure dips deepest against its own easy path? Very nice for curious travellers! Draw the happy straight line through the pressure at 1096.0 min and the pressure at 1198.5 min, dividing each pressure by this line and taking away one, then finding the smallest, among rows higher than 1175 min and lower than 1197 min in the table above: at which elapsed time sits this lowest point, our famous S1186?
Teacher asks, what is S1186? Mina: 1181.0 min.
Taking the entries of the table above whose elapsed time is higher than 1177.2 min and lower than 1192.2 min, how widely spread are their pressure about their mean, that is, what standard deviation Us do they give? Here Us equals 0.09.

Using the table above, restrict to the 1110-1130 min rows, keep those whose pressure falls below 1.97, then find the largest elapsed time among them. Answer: 1128.5 min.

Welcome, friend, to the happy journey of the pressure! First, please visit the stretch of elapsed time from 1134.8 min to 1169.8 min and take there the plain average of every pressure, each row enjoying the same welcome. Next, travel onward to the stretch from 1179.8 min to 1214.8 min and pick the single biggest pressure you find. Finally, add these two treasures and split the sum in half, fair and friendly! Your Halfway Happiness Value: 2.25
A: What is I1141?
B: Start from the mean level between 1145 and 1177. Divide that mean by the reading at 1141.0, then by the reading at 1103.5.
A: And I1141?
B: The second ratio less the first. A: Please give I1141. -0.44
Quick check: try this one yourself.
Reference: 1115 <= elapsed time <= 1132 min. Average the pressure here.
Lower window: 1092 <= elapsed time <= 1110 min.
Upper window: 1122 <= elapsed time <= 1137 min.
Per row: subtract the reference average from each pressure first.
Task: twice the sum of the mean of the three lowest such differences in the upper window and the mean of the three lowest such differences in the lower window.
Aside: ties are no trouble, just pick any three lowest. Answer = -1.0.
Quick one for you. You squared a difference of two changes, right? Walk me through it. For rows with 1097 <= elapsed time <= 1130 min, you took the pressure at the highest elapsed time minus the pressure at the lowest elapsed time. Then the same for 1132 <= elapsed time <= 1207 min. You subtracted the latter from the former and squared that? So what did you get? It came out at 2.5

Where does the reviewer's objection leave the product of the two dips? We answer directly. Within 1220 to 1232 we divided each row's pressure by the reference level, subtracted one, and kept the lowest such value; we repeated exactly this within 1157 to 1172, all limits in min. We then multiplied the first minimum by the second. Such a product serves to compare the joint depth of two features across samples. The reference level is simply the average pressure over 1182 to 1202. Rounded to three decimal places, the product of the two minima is -0.001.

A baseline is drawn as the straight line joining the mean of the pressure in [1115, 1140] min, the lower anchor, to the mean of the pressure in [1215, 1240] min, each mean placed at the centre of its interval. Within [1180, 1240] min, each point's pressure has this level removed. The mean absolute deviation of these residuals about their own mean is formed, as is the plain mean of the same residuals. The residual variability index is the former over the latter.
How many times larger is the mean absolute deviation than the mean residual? 1.0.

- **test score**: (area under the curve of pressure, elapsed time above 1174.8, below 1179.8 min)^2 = 113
